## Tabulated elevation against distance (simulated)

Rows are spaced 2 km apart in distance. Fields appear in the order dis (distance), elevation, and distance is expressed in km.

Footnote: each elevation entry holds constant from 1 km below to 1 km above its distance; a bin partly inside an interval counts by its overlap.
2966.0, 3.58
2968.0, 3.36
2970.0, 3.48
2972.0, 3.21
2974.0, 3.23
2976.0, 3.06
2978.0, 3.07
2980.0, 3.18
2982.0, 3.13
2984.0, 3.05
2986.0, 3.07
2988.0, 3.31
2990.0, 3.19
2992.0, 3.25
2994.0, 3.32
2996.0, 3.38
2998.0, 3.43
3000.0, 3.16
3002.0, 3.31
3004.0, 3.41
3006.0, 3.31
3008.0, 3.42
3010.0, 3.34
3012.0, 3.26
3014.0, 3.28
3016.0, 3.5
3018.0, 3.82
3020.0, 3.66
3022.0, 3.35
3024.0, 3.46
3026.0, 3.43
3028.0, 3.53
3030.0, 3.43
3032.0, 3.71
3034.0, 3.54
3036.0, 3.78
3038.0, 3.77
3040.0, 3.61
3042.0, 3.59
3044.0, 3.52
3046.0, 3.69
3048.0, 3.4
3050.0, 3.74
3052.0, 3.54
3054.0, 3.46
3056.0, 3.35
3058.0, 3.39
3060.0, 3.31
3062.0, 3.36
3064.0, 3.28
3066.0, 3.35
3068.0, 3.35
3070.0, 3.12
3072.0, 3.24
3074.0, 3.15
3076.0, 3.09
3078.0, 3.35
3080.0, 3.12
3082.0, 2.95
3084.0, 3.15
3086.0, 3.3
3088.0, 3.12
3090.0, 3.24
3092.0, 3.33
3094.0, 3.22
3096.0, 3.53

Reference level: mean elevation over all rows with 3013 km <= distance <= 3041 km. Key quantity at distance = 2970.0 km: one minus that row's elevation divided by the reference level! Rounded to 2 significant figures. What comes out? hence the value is 0.023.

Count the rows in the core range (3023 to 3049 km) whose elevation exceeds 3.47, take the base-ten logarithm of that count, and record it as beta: 1.0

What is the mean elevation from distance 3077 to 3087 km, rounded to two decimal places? 3.17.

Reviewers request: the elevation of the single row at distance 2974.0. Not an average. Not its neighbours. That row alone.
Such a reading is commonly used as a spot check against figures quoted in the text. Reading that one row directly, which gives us 3.23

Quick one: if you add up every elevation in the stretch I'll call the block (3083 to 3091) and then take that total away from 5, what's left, -7.8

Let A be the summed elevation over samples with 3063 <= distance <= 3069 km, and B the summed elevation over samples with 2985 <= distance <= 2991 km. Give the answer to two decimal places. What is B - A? -0.41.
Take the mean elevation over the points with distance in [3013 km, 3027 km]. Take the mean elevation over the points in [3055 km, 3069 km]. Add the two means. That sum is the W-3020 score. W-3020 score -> 6.84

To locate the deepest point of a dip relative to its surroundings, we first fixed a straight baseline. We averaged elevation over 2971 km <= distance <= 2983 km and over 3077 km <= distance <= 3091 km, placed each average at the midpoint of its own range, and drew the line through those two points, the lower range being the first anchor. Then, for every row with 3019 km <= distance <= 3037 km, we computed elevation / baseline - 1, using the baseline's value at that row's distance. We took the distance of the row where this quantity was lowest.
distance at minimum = 3022.0 km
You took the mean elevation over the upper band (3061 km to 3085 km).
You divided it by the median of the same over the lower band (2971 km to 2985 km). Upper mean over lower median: 1.03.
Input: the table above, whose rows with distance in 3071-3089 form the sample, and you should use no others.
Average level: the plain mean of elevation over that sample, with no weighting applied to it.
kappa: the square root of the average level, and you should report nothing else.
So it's 1.78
